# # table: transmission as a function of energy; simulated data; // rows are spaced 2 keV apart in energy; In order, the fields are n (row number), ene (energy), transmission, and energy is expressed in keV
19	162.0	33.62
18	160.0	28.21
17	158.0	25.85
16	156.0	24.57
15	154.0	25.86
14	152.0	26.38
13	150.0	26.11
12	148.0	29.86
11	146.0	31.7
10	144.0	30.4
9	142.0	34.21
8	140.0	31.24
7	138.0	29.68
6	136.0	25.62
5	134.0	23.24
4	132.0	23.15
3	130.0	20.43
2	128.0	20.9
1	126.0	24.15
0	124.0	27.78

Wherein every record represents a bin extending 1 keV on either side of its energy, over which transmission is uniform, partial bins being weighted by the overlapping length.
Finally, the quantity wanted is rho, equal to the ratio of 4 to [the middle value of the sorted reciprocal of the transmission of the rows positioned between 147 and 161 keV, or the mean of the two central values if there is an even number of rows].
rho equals 104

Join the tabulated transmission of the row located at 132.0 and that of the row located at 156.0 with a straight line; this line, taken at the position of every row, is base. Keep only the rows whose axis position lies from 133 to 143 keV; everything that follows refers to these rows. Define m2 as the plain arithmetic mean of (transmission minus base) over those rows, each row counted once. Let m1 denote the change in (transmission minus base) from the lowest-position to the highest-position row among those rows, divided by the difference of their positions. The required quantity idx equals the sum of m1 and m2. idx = 7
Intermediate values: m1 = 1.3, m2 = 5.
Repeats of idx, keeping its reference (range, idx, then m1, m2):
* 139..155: 5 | -0.4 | 5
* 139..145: 8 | -0.3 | 8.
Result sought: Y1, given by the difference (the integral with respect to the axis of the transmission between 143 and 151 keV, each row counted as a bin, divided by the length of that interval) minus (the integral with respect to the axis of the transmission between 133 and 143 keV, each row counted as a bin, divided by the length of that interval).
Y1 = 1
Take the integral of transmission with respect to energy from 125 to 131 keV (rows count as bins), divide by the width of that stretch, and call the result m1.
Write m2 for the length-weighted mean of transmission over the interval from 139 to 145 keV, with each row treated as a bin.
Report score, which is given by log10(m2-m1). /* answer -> 1.01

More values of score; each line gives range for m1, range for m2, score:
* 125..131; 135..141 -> 0.85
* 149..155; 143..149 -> 0.66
